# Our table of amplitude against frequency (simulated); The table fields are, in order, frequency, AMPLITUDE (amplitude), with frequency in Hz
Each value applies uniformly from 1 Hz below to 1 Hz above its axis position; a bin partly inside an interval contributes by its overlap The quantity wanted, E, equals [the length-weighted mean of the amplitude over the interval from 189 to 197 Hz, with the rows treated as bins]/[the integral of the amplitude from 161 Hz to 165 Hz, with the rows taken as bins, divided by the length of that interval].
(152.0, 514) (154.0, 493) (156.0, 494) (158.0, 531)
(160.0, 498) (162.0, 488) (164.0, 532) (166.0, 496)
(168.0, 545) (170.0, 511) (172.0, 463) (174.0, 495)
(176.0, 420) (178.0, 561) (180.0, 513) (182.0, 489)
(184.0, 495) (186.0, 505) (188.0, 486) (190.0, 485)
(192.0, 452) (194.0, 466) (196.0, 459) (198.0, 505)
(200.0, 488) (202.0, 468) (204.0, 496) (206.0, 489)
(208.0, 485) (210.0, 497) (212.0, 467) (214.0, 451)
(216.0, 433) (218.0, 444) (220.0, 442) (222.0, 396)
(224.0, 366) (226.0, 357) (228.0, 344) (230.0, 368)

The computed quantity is 0.913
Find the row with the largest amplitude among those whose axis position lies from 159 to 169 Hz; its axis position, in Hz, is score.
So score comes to 168.0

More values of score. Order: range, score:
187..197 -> 188.0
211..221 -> 212.0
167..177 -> 168.0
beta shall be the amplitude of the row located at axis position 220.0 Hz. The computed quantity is 442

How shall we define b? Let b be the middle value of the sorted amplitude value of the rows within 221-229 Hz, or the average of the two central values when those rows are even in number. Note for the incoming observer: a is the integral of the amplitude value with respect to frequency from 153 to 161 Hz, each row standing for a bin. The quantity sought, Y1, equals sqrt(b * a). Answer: 1207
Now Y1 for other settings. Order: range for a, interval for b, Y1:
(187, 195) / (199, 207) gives 1359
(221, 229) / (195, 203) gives 1183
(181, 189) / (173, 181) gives 1411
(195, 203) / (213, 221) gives 1304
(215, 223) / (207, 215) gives 1278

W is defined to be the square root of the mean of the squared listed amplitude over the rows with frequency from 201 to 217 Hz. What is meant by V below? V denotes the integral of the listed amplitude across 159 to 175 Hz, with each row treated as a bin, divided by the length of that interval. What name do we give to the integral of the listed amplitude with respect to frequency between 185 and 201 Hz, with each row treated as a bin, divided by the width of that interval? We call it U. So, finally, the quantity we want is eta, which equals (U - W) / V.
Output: 0.01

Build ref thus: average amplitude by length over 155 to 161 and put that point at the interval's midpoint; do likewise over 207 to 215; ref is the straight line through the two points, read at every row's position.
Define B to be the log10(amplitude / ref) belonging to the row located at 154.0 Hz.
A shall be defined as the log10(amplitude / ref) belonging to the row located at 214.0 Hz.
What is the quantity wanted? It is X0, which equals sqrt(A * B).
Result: 0.018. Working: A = -0.021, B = -0.015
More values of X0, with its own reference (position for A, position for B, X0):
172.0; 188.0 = 0.010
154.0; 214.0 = 0.018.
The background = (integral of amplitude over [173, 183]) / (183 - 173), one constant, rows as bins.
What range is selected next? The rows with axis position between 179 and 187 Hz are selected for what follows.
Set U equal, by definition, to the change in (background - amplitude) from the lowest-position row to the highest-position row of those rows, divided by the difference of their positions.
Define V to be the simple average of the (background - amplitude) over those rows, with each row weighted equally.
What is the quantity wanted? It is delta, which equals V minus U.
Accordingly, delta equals -6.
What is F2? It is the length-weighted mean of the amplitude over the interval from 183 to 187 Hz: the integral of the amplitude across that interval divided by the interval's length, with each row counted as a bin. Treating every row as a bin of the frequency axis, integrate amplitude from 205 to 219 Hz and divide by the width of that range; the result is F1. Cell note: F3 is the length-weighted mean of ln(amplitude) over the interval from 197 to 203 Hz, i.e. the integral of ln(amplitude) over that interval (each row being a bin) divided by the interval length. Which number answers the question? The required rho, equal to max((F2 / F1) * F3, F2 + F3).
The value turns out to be 506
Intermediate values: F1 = 467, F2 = 500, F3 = 6.19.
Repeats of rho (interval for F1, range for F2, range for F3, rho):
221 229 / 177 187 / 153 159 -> 519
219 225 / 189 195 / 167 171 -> 474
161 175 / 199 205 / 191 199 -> 490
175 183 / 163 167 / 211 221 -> 520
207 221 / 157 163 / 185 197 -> 512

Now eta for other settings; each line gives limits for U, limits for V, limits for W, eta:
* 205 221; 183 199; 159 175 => -0.08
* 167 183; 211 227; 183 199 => 0.04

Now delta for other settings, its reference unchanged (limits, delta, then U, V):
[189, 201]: 20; 0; 20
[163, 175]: -15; 4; -11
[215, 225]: 71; 8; 79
